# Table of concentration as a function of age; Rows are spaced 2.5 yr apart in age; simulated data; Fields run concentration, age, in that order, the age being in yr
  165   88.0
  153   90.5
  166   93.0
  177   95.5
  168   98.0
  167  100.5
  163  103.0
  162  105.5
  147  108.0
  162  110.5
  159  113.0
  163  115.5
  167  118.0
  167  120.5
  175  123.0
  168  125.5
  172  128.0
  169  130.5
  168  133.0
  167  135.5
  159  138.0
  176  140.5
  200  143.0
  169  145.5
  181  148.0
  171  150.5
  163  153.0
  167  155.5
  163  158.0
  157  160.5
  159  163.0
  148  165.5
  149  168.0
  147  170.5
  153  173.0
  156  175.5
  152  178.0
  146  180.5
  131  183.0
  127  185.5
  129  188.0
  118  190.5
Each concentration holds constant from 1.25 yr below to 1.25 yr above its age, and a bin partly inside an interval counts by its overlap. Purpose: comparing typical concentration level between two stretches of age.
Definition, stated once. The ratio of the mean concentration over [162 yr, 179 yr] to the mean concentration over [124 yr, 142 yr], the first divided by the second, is 0.90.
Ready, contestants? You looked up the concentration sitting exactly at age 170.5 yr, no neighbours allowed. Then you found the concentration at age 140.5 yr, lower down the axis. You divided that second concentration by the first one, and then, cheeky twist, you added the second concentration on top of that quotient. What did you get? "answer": 177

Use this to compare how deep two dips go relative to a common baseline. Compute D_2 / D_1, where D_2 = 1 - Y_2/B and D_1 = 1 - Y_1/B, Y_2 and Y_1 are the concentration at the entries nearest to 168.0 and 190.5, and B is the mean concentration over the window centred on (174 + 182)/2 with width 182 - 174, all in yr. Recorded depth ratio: 0.1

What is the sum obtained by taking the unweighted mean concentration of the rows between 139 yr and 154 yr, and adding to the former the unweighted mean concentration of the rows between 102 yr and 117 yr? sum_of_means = 336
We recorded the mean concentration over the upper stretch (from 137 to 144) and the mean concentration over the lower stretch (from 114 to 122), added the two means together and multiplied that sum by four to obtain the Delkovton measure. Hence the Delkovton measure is 1376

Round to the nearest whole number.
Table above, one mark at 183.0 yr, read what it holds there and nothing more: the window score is 131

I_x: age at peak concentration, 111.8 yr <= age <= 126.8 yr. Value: 123.0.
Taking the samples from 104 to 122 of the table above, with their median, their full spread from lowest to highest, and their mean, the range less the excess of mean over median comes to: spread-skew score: 21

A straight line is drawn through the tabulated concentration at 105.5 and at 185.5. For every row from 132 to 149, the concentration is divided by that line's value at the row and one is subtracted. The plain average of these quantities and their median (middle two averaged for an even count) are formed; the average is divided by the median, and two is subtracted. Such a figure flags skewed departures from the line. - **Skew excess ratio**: -0.89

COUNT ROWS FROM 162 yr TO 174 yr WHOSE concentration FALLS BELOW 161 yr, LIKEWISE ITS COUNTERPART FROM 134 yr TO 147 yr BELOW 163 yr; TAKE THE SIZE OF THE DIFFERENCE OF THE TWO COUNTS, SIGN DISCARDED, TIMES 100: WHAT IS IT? 400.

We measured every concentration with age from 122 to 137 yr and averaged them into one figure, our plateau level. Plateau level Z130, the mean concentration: 170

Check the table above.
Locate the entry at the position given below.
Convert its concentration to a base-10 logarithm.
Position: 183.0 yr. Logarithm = 2.12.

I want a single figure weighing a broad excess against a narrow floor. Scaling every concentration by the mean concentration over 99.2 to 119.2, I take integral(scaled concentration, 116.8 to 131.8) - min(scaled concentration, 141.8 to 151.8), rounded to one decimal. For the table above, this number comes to 14.7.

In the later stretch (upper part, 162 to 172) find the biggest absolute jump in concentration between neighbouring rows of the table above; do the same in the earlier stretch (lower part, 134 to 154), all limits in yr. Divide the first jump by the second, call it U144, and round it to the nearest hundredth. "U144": 0.35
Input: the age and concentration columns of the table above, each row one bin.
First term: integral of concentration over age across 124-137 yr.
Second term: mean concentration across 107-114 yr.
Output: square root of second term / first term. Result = 0.27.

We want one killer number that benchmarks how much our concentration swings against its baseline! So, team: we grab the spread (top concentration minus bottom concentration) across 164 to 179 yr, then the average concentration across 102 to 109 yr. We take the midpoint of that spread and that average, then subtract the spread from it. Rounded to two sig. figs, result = 74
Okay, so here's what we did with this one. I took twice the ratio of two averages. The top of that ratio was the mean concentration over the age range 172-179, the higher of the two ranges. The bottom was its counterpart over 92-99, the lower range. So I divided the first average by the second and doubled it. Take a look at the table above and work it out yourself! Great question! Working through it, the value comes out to 1.80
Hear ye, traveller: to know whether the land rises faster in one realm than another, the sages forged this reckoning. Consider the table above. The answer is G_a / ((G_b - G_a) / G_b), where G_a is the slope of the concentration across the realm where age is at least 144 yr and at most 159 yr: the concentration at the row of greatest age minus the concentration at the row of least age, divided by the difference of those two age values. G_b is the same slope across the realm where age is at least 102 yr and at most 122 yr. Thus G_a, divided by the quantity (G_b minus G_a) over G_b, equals -0.2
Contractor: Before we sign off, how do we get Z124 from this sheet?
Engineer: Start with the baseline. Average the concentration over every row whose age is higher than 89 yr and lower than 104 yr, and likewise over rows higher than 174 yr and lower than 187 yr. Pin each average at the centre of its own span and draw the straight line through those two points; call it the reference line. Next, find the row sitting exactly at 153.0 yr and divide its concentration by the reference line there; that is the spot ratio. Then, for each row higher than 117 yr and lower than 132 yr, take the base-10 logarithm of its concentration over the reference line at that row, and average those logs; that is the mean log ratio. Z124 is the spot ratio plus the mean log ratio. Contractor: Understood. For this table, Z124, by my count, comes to 1.12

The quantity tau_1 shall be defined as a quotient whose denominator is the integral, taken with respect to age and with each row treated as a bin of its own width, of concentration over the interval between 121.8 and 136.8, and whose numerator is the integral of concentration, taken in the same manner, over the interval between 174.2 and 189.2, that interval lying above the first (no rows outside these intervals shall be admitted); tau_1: 0.83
